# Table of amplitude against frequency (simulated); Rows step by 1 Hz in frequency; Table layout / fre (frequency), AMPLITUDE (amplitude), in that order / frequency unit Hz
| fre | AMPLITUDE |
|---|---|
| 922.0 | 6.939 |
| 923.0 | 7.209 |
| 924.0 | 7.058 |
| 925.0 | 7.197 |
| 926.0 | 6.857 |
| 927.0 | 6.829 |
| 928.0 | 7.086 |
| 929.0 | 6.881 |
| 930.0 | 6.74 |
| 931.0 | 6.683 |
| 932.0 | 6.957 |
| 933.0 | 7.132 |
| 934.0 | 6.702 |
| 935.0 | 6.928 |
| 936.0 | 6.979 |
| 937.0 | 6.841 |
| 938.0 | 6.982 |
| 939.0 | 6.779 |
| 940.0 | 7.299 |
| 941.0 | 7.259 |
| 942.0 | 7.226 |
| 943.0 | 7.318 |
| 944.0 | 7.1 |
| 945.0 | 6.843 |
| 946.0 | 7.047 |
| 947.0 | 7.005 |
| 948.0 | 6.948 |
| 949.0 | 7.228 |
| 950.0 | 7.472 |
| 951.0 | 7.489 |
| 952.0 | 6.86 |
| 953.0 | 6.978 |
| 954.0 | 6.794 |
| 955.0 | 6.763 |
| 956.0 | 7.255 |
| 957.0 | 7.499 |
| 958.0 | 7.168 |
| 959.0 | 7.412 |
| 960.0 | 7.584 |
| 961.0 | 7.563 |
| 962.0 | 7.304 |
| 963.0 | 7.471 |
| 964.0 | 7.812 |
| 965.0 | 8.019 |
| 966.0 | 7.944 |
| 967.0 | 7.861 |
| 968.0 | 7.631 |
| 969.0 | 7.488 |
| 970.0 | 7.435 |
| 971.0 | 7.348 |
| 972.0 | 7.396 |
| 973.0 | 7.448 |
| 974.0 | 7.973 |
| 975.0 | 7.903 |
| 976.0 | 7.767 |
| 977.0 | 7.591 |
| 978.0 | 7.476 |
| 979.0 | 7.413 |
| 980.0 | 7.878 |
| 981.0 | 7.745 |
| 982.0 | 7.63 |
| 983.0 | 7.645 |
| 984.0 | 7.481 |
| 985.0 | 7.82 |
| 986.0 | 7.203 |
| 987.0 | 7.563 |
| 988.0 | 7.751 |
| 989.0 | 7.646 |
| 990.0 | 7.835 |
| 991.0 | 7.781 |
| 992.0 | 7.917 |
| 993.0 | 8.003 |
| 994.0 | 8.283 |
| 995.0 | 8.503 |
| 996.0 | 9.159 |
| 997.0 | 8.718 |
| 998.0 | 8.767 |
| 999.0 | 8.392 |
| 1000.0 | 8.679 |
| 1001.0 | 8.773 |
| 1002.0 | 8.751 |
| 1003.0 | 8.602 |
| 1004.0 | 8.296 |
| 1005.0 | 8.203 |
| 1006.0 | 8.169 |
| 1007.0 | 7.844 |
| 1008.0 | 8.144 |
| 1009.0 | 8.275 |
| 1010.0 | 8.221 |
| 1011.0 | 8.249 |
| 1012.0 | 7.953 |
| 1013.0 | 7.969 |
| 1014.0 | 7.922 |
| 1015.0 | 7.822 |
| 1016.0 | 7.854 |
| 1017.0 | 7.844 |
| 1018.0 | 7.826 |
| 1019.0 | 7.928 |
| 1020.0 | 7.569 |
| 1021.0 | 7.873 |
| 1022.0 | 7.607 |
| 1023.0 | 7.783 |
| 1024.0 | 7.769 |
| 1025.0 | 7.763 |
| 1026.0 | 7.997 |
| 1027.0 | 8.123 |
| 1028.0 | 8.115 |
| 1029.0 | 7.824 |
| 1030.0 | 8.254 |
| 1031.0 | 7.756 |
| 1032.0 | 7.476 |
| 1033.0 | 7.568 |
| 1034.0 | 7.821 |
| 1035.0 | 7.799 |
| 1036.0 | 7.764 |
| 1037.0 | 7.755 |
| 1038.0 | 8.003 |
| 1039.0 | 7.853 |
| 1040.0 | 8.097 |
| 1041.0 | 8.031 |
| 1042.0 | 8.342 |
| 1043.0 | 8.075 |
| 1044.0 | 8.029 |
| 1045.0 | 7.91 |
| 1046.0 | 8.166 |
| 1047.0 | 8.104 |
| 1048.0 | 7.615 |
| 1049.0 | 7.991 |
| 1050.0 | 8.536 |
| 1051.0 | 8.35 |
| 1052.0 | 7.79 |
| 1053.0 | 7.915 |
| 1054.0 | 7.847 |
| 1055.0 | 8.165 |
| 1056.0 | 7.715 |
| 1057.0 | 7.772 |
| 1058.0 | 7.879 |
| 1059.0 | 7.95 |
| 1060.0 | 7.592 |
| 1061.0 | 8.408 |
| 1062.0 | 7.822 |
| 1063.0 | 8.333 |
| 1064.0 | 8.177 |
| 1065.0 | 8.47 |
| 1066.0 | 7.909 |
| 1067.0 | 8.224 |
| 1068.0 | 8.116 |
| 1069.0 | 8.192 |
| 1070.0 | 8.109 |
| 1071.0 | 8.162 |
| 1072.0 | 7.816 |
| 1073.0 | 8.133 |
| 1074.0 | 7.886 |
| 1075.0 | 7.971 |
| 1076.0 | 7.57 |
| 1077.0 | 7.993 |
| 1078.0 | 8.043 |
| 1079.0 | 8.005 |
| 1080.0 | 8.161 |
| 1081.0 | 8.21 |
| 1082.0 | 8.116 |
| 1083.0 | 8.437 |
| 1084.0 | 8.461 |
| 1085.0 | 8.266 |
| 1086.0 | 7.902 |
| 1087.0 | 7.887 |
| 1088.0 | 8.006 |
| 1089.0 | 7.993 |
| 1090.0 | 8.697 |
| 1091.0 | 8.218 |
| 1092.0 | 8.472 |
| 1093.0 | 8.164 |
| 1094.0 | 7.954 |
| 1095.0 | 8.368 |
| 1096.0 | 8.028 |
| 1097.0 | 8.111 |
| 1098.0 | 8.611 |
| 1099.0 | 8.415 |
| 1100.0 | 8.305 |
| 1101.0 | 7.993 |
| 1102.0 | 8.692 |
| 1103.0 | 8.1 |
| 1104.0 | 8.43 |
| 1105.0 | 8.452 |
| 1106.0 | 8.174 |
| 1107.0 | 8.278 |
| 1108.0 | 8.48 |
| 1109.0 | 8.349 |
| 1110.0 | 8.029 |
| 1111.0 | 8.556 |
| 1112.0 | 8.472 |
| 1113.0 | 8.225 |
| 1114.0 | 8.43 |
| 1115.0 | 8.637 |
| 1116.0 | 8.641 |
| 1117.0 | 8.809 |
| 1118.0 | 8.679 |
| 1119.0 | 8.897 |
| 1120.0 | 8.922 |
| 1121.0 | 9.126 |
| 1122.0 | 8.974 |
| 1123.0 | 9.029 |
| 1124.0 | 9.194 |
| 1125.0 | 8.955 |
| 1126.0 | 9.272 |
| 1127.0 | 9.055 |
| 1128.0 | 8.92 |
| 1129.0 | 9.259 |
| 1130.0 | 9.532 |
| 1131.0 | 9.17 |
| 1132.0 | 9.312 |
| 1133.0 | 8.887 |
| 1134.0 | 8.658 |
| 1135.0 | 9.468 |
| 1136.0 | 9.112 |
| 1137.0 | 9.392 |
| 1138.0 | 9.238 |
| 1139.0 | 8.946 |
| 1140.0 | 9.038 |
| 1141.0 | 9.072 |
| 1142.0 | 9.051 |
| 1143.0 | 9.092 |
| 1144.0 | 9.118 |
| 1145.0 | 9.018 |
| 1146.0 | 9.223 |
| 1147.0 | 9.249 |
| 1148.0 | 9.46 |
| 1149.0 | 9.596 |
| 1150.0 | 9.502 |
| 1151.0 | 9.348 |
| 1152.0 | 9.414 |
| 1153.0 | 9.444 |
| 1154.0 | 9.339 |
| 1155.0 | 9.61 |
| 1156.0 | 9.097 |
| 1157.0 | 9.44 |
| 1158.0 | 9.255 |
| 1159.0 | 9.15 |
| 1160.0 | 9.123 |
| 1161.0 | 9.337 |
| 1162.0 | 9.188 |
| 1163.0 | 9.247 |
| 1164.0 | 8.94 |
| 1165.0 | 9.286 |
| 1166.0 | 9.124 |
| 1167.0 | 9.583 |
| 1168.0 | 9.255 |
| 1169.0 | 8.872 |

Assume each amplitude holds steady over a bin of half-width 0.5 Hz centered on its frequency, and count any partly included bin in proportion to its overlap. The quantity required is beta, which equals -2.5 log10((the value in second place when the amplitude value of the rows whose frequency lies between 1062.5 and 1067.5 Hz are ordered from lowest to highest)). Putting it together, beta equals -2.28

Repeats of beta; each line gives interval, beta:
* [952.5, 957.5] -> -2.08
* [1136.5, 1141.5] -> -2.39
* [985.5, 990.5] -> -2.20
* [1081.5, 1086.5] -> -2.27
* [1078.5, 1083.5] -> -2.27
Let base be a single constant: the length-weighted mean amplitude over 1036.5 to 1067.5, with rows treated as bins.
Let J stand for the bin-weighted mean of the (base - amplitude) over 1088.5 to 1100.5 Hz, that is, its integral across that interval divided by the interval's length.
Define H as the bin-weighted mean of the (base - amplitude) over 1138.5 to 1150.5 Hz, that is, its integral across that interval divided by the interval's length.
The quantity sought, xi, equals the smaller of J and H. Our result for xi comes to -1.2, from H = -1.2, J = -0.25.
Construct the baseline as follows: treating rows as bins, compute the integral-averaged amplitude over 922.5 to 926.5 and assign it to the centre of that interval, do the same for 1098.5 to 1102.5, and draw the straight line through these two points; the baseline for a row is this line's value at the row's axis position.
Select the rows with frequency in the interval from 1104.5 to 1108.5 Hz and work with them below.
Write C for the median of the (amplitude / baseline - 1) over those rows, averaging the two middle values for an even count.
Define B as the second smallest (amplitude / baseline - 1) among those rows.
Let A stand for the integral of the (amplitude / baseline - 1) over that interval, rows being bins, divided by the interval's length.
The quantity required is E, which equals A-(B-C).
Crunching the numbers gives 0.01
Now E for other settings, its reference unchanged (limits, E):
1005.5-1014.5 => 0.08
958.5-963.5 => 0.02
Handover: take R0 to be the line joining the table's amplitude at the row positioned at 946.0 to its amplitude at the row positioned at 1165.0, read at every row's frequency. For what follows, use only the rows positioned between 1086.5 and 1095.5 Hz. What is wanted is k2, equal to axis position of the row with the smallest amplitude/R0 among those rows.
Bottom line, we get 1087.0 Hz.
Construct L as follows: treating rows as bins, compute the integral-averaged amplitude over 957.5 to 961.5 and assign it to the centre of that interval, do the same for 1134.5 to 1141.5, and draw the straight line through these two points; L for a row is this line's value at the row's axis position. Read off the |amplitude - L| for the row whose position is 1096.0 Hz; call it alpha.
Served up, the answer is 0.74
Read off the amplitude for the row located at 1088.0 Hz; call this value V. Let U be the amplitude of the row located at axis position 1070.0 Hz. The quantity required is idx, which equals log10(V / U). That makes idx -0.006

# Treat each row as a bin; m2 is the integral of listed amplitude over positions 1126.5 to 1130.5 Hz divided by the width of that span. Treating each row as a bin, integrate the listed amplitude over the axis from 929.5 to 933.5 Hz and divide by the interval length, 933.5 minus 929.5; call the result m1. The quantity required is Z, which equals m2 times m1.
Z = 63.2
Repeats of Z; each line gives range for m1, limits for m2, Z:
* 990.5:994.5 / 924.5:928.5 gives 55.9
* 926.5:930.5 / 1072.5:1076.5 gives 54.3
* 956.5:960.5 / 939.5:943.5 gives 54.0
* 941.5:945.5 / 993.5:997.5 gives 61.7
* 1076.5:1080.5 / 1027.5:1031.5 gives 64.3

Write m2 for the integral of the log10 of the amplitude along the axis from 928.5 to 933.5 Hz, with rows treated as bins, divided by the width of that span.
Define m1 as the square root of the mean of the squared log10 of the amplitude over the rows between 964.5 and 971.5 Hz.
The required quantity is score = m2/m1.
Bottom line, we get 0.95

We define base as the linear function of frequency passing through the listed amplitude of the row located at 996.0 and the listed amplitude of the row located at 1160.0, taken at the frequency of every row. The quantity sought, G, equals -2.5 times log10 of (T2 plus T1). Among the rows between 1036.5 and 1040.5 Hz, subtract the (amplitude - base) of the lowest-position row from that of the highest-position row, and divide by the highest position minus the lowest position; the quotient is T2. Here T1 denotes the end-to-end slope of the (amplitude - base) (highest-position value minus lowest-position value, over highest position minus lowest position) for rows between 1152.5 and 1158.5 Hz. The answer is 2.8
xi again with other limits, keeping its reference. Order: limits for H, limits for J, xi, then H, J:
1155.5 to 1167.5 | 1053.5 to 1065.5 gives -1.2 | -1.2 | 0.02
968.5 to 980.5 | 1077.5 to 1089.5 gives -0.1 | 0.4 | -0.10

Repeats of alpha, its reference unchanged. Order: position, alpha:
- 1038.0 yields 0.20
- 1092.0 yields 0.26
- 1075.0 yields 0.59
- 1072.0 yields 0.72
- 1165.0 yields 0.16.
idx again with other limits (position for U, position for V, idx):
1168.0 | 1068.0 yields -0.057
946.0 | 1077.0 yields 0.055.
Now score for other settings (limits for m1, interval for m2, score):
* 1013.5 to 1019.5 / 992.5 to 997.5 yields 1.04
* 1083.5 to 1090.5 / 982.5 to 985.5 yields 0.97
